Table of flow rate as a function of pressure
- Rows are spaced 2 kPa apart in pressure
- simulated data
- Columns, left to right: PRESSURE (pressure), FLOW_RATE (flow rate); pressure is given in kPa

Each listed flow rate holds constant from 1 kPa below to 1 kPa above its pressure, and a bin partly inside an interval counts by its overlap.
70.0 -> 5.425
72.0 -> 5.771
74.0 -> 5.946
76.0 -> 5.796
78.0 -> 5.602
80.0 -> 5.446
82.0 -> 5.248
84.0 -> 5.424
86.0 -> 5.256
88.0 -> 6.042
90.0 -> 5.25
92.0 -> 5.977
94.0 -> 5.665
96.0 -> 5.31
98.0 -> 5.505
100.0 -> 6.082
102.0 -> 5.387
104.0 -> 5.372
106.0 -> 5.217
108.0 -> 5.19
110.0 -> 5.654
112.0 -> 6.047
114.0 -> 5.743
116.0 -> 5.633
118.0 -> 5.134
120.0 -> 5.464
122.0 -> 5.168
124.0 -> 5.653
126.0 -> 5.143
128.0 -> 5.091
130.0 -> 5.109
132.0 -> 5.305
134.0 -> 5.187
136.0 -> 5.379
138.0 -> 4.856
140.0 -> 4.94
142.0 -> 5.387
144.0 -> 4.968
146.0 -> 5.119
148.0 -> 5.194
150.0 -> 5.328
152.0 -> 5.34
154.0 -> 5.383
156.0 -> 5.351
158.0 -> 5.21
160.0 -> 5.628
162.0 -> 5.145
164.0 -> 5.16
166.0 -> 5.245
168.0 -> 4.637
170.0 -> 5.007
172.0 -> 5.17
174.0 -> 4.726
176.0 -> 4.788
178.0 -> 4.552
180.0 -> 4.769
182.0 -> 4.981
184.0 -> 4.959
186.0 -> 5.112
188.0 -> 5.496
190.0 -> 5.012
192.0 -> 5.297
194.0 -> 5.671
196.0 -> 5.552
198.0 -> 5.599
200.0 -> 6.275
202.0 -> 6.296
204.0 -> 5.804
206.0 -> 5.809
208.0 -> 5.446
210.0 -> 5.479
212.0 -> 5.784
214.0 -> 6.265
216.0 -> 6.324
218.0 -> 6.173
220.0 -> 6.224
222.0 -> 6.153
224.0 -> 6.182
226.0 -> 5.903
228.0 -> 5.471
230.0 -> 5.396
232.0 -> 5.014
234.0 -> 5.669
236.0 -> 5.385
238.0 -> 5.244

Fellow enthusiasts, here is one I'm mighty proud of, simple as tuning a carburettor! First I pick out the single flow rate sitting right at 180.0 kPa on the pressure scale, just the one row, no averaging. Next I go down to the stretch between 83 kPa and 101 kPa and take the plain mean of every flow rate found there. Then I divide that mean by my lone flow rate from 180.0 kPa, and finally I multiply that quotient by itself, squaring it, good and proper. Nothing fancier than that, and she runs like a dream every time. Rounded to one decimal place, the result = 1.4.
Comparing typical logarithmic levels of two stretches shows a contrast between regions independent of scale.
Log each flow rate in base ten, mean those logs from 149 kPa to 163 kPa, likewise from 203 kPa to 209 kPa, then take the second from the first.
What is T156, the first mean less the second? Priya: -0.027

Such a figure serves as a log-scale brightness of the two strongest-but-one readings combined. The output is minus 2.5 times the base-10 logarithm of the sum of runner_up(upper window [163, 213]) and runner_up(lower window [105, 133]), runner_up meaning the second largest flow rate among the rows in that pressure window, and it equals -2.70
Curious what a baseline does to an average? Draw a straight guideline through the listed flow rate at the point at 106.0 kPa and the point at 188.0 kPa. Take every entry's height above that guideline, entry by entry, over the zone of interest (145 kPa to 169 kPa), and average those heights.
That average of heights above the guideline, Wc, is -0.16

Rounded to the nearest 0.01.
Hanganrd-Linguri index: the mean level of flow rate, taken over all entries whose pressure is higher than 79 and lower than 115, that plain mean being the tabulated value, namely 5.55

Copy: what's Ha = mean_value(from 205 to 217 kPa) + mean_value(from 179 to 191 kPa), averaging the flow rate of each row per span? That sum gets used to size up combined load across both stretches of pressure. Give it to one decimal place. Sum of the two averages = 10.9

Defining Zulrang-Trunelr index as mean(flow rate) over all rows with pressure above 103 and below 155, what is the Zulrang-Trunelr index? 5.31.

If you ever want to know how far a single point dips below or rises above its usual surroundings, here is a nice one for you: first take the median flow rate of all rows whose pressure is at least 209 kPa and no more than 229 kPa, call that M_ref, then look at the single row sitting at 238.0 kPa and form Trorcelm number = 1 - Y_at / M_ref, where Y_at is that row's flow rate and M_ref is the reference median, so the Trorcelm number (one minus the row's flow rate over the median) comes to 0.149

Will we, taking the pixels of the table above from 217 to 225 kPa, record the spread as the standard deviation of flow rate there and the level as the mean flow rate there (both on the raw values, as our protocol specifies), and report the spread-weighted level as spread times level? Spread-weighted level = 0.2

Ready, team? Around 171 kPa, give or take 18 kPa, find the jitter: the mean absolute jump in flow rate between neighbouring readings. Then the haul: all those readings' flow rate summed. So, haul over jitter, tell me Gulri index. 384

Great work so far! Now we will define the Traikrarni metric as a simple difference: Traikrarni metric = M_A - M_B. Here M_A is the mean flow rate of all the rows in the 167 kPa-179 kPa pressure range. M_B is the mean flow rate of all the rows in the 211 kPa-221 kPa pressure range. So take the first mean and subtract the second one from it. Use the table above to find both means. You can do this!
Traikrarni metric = -1.3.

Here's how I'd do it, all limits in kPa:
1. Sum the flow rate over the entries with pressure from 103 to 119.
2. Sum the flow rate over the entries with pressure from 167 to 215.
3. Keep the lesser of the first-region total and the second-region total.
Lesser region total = 44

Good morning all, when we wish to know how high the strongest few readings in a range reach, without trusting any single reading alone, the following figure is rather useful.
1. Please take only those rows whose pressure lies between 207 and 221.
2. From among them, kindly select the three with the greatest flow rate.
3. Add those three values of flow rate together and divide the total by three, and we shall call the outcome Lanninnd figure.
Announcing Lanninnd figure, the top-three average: 6.27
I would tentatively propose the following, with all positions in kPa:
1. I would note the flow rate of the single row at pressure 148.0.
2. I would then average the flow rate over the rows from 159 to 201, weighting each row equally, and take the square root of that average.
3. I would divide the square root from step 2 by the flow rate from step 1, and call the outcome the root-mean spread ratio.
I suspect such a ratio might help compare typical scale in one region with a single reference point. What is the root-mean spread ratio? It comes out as 0.438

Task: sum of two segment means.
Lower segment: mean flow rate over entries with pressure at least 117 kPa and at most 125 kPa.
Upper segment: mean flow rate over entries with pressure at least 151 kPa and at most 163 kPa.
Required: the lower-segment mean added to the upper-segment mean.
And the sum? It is 10.7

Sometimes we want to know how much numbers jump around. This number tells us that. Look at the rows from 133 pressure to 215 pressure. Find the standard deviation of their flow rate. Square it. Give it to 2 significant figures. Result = 0.17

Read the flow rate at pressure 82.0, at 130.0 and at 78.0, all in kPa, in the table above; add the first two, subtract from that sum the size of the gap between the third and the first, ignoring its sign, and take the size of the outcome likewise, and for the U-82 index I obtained 10.0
